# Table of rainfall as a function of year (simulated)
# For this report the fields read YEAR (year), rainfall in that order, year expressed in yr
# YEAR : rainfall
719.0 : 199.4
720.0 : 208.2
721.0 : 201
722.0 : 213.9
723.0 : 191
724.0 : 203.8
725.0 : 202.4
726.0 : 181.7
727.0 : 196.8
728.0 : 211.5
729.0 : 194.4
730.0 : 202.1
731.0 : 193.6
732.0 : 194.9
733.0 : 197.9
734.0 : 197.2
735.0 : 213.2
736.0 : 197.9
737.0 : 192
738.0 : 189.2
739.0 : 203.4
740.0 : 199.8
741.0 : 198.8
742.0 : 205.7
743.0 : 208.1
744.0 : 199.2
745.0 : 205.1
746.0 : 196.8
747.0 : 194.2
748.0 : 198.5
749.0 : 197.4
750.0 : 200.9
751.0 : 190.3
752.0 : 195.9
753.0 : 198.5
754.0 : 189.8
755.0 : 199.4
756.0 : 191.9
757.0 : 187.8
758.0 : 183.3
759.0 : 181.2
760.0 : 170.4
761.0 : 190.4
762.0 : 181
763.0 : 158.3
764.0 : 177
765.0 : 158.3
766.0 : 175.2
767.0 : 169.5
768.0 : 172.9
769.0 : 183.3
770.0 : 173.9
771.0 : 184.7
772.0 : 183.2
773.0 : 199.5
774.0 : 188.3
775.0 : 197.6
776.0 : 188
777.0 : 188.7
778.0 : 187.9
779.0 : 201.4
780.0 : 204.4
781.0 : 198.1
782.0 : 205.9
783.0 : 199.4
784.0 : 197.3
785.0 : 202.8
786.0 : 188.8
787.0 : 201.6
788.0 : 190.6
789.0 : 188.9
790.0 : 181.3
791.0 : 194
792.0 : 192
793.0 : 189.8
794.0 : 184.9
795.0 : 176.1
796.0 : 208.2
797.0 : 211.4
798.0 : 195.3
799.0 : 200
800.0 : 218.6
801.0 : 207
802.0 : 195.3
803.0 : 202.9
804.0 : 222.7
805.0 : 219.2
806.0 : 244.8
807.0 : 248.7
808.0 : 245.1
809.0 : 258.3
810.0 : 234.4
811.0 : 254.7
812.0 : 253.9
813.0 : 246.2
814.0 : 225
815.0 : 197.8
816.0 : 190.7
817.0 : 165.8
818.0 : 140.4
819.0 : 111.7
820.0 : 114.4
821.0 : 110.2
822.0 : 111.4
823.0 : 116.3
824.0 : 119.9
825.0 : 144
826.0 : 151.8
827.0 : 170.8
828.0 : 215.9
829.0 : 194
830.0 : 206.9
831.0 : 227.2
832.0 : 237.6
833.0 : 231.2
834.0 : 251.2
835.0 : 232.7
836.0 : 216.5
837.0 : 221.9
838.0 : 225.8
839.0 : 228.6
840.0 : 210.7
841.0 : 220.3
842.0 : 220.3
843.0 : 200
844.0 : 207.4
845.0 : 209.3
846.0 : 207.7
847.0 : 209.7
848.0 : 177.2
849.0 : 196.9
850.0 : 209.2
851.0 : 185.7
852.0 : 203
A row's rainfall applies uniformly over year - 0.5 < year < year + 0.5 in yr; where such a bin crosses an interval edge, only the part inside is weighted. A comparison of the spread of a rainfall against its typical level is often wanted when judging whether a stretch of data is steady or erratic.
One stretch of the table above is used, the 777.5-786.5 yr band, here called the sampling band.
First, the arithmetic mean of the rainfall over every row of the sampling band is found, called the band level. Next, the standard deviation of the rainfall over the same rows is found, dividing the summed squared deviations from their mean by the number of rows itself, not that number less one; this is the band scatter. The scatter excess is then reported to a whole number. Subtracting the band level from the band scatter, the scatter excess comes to -192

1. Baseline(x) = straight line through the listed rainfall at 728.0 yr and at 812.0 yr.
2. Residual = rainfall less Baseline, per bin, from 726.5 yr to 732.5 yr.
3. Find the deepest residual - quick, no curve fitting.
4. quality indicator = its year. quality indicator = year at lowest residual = 731.0 yr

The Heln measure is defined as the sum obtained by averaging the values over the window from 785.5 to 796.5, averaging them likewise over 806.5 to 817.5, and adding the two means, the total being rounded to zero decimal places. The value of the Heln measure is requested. 420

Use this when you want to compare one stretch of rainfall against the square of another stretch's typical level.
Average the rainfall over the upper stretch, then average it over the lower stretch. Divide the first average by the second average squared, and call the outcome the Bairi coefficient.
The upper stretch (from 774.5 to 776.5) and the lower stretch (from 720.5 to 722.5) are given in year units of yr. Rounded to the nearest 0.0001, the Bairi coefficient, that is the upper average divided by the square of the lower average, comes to 0.0045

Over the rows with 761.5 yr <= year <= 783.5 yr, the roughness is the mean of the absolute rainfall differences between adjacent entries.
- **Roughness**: 9.7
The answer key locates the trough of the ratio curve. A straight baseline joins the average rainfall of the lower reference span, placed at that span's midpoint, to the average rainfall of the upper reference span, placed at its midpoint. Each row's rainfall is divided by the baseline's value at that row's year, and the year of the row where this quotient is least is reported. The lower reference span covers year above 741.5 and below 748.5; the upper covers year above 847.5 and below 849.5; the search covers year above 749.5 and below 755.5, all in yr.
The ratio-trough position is 754.0 yr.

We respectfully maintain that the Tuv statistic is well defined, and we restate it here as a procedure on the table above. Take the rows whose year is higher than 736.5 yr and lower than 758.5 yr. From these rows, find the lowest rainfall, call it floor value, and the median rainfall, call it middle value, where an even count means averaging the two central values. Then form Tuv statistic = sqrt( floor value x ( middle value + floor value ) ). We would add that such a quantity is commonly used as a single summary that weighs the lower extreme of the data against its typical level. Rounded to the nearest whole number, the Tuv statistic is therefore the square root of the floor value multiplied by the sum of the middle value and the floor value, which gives 264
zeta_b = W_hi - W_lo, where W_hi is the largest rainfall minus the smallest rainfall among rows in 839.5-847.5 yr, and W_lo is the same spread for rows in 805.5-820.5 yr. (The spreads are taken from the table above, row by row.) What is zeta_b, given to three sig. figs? -126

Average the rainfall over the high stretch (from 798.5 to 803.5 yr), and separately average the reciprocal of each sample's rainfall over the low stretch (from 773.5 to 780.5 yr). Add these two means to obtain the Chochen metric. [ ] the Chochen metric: 205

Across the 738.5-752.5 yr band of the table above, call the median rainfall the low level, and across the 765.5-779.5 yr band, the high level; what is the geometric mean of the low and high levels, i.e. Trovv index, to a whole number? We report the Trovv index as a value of 193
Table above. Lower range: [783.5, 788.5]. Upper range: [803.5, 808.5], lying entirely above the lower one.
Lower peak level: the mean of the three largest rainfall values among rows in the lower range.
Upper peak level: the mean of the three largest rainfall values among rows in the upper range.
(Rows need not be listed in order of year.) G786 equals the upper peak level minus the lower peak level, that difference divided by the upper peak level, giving 0.19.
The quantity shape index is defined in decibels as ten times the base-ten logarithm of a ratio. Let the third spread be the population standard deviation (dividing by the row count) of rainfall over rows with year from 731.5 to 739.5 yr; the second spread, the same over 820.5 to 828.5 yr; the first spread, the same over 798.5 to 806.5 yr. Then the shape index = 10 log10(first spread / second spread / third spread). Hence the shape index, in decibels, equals -12.0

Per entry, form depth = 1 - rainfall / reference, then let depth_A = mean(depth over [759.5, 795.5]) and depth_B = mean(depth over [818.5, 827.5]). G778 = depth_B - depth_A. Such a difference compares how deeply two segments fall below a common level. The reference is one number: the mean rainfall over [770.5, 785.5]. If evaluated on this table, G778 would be 0.30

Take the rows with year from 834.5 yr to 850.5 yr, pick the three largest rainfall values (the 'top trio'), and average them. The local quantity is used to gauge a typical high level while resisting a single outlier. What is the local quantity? 229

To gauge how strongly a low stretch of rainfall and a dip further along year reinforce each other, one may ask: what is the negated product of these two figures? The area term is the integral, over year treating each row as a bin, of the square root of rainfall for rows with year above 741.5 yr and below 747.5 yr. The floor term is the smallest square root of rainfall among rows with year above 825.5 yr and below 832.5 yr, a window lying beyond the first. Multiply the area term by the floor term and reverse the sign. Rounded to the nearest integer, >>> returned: -1049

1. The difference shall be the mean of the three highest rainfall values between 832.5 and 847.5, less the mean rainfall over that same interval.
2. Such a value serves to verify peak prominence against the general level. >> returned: 19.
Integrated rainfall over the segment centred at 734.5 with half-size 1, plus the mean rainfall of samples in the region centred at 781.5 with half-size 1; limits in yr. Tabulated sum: 612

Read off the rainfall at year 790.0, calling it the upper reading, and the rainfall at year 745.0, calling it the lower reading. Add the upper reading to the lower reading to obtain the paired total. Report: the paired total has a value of 386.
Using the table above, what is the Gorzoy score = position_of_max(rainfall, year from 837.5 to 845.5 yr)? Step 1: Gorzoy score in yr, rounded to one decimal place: 839.0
